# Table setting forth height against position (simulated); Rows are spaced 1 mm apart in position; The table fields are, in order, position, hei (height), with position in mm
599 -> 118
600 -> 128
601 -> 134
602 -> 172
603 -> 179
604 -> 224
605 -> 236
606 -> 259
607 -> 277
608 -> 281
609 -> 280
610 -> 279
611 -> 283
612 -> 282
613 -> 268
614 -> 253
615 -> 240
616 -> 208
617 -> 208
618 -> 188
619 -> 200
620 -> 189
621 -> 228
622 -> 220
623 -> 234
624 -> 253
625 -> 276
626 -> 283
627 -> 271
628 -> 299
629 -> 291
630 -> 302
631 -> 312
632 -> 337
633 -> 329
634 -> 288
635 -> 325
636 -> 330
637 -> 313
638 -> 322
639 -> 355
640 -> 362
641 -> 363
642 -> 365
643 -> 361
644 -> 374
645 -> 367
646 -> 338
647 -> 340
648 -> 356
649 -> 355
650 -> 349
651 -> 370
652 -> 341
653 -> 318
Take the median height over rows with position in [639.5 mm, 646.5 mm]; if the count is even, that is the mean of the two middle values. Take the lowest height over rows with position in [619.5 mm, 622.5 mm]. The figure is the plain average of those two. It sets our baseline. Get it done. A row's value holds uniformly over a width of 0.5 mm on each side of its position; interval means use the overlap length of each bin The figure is 276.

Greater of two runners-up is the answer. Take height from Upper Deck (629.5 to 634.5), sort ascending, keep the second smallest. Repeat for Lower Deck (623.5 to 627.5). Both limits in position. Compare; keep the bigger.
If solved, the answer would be 302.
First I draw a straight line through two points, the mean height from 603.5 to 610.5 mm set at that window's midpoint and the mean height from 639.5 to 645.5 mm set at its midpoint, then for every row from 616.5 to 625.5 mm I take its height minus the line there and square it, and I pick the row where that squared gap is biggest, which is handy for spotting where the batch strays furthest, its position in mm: 620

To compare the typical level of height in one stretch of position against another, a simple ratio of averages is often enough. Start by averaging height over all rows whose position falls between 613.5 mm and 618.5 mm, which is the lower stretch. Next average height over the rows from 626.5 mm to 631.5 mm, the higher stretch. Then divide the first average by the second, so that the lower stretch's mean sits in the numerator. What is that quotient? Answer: 0.74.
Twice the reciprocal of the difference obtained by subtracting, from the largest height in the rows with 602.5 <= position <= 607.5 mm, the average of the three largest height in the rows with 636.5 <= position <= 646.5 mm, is -0.0218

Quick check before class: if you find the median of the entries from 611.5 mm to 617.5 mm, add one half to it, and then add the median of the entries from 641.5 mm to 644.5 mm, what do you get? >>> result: 612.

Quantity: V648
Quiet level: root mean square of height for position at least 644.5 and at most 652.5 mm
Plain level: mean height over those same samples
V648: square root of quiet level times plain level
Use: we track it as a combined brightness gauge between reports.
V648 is 352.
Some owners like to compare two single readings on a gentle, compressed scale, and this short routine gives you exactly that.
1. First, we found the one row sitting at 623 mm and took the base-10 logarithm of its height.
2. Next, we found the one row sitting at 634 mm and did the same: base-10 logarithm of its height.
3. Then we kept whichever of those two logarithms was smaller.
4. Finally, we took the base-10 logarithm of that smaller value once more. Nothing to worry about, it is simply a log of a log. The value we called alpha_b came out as 0.375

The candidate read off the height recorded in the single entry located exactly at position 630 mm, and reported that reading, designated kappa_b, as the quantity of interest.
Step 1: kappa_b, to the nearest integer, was 302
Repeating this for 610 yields 279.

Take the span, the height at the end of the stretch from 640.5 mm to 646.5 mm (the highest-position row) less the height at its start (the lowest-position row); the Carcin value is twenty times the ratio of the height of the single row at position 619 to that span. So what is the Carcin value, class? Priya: -160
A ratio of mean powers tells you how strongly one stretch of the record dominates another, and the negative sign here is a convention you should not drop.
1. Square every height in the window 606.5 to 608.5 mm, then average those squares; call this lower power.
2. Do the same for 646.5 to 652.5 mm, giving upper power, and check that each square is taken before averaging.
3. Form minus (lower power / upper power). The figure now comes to -0.63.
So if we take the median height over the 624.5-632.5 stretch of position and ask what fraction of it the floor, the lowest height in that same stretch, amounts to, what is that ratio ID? 0.92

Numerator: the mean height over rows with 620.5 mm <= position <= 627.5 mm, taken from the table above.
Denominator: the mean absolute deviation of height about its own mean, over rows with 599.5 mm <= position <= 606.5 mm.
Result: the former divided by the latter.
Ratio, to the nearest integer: 6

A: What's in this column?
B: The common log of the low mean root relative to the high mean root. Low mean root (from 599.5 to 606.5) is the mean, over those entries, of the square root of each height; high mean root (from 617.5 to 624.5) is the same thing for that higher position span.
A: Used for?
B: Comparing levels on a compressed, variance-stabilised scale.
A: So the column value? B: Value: -0.030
